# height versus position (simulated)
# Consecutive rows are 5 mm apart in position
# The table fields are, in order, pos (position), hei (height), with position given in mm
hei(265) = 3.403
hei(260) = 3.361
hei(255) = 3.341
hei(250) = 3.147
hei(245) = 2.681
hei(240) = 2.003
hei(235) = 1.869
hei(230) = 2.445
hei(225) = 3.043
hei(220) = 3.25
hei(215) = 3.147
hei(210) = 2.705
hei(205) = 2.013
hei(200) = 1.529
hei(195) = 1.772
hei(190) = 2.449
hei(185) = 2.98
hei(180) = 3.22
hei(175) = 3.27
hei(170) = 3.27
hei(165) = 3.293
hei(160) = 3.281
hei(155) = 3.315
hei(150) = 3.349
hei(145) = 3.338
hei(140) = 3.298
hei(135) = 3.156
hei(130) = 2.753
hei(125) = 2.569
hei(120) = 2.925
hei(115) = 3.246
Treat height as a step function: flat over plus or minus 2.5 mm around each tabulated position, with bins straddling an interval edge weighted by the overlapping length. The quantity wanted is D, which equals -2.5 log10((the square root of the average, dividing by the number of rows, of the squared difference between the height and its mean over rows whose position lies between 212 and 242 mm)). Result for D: 0.6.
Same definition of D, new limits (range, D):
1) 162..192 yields 1.3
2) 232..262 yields 0.5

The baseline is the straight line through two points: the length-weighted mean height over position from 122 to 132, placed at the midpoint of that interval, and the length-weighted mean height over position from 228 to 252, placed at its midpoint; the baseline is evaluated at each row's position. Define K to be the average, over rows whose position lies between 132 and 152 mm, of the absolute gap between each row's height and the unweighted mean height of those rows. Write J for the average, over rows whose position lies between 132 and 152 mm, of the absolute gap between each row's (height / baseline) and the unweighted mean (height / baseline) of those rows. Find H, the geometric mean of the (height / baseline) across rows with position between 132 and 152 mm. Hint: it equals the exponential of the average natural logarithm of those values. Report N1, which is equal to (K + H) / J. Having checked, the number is 46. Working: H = 1.25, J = 0.03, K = 0.1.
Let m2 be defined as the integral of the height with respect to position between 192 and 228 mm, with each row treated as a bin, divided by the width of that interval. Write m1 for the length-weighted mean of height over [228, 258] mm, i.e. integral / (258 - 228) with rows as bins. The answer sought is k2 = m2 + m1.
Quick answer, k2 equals 5.1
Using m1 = 2.60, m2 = 2.5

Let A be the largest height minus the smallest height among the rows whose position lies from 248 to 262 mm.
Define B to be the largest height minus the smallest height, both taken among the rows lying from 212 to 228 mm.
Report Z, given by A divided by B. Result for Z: 1.0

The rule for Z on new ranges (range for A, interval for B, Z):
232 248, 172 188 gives 2.8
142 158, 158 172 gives 1.5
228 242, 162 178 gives 25.0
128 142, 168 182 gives 10.9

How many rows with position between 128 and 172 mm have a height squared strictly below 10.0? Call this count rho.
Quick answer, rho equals 2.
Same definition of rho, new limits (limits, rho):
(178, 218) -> 7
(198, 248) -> 9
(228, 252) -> 5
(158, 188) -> 1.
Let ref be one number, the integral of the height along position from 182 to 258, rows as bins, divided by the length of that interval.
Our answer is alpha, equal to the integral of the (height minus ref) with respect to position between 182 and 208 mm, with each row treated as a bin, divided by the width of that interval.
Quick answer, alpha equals -0.4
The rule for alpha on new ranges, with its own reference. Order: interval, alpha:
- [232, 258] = 0.1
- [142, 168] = 0.7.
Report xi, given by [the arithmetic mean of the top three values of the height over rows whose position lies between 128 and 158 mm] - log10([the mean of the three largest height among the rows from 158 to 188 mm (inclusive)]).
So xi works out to 2.82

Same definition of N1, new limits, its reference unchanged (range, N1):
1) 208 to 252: 9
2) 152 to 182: 291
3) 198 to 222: 6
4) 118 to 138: 18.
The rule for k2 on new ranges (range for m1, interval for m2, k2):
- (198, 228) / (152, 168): 5.9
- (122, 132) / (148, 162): 6.0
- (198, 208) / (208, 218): 4.8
